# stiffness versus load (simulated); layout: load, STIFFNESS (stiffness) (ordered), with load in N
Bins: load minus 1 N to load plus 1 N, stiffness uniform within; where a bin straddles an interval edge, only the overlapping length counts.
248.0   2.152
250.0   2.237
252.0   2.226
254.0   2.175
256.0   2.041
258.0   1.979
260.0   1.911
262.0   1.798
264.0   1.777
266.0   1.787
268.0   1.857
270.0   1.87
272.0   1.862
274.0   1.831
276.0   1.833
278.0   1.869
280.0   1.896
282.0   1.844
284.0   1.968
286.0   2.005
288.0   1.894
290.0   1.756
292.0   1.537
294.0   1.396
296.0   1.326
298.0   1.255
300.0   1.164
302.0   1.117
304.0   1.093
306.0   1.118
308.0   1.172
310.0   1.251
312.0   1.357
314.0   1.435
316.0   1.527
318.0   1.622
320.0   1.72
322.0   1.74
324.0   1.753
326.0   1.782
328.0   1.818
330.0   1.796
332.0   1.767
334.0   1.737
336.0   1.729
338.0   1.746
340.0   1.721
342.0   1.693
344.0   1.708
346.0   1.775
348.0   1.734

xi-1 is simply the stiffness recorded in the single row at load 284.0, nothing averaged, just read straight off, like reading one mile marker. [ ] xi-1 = 1.968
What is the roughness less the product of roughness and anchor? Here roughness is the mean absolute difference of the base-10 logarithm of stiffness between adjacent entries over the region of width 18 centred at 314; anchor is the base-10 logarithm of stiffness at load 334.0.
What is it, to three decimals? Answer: 0.018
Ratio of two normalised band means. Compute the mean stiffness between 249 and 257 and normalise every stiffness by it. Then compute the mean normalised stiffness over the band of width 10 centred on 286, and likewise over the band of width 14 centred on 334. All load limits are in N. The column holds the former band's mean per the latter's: 1.08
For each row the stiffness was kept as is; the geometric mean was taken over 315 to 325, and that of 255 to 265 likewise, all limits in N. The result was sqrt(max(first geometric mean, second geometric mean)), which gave 1.38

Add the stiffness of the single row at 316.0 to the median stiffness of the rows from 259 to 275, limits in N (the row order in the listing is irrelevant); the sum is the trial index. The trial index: 3.37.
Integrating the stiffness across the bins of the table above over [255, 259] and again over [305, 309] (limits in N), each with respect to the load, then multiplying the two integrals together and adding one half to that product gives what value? 37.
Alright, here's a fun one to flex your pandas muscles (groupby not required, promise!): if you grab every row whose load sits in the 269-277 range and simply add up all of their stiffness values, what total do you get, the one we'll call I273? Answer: 7.4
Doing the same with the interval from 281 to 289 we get 7.7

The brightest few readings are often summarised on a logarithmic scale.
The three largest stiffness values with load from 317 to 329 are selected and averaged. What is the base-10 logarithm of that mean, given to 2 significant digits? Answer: 0.25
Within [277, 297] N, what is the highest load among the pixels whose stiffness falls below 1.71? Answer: 296.0 N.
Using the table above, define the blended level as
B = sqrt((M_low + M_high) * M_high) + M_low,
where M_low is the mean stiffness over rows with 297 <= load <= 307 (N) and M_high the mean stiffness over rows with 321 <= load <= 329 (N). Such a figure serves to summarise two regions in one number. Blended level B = 3.43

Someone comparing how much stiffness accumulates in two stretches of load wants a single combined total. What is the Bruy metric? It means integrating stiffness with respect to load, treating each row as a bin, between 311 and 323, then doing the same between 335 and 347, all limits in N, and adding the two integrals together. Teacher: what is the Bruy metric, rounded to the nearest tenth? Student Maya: 39.5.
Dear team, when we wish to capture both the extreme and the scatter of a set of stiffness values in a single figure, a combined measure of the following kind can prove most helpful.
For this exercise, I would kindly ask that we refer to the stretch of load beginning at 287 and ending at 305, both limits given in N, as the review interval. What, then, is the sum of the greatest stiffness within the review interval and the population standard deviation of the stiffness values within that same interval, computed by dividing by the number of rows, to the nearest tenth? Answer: 2.2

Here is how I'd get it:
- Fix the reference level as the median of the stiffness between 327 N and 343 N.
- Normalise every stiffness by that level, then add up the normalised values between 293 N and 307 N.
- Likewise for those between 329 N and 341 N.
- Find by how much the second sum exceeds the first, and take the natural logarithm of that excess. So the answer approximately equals 0.2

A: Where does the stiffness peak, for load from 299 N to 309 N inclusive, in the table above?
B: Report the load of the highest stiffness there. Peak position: 308.0 N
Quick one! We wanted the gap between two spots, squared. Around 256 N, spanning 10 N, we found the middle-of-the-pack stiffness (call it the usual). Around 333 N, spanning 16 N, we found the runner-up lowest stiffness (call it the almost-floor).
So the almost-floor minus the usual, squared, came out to 0.1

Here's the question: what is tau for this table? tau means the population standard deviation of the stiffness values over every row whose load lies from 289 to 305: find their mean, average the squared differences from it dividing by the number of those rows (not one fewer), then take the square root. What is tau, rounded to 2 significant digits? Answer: 0.21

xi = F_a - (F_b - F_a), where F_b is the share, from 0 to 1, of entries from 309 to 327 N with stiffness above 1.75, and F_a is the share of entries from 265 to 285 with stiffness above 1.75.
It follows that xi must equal 1.8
